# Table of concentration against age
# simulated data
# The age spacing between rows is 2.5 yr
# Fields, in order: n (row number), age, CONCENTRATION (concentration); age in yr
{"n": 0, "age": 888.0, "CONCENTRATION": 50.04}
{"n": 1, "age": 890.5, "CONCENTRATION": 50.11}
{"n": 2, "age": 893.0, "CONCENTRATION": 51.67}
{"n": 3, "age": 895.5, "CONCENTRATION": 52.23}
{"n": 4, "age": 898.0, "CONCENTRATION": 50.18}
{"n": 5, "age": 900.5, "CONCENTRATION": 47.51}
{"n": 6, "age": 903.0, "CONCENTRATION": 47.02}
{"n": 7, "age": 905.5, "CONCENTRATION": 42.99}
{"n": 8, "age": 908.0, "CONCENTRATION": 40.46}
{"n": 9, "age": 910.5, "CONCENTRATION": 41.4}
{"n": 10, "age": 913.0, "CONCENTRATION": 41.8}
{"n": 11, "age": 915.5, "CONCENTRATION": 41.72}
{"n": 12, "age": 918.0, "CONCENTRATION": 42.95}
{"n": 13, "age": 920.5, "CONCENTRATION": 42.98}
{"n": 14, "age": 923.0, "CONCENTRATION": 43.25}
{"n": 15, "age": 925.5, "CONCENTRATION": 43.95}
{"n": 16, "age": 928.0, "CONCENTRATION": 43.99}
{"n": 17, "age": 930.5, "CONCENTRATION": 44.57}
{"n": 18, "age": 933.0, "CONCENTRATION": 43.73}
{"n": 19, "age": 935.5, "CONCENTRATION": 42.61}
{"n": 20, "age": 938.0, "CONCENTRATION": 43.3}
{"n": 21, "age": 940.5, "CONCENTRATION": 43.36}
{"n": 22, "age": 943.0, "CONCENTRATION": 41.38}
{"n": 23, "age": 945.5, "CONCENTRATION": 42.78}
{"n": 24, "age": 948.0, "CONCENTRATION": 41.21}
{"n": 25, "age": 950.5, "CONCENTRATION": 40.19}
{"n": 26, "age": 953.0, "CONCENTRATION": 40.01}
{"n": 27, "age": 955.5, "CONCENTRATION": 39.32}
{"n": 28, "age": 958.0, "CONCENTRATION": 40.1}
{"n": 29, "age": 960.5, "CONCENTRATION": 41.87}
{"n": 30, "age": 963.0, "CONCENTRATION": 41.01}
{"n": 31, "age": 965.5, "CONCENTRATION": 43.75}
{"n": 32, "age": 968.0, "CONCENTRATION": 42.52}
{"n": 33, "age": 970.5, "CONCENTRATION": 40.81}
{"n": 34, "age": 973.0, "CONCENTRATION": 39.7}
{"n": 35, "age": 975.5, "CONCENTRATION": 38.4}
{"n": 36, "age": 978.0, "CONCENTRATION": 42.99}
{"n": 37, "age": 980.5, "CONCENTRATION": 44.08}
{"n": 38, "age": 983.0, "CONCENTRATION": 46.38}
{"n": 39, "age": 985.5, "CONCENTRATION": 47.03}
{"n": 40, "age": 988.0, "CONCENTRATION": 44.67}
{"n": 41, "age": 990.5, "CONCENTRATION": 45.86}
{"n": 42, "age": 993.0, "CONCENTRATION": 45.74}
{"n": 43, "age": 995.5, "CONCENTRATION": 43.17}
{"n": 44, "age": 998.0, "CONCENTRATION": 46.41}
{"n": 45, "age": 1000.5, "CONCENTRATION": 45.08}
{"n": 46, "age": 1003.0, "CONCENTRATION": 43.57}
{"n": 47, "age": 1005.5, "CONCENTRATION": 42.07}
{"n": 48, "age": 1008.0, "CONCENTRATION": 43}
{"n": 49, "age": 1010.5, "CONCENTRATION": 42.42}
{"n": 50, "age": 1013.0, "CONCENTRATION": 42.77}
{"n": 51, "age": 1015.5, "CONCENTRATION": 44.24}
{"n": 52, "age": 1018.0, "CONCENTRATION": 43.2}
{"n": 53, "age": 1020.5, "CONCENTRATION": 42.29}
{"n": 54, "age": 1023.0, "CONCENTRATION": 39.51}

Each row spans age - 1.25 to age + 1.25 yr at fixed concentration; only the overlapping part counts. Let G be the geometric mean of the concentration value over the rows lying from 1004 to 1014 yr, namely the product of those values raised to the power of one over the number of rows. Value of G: 42.6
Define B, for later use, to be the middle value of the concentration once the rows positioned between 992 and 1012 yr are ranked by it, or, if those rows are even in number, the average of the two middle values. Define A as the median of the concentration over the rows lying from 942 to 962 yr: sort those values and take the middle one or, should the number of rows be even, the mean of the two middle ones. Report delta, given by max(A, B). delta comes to 43.37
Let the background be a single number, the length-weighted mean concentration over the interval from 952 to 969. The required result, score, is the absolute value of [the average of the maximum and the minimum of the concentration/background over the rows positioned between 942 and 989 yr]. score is 1.04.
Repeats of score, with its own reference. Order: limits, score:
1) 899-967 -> 1.05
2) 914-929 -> 1.04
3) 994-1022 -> 1.07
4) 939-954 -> 1.01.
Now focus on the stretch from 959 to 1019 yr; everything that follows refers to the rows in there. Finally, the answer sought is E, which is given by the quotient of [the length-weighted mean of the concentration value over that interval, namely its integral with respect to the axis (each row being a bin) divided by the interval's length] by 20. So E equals 2.17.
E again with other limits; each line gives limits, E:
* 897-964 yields 2.14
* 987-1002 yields 2.26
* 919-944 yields 2.17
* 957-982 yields 2.08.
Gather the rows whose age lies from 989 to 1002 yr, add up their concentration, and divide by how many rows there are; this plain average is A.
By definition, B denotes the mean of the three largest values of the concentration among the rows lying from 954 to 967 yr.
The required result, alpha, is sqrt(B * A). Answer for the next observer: 43.7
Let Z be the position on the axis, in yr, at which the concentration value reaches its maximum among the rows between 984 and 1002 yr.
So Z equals 985.5 yr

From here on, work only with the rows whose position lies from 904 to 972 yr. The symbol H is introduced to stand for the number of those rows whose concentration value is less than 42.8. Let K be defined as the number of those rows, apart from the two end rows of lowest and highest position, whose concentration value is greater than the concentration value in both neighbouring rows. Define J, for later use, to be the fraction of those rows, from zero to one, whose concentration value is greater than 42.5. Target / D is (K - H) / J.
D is -19.3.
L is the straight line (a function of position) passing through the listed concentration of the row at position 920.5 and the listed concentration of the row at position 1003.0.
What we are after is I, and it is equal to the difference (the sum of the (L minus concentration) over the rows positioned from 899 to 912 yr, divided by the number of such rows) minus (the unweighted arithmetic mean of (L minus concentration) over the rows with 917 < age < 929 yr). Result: -0.6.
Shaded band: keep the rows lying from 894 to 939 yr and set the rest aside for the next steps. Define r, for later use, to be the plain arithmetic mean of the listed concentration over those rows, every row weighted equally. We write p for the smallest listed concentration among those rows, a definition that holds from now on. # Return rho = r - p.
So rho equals 3.8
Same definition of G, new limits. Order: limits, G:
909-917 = 41.6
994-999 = 44.8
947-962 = 40.4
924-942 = 43.6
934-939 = 43.0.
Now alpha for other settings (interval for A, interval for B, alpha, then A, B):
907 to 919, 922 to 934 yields 42.9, 41.7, 44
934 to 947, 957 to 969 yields 42.7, 42.7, 43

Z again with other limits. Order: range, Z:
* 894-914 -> 895.5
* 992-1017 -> 998.0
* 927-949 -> 930.5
